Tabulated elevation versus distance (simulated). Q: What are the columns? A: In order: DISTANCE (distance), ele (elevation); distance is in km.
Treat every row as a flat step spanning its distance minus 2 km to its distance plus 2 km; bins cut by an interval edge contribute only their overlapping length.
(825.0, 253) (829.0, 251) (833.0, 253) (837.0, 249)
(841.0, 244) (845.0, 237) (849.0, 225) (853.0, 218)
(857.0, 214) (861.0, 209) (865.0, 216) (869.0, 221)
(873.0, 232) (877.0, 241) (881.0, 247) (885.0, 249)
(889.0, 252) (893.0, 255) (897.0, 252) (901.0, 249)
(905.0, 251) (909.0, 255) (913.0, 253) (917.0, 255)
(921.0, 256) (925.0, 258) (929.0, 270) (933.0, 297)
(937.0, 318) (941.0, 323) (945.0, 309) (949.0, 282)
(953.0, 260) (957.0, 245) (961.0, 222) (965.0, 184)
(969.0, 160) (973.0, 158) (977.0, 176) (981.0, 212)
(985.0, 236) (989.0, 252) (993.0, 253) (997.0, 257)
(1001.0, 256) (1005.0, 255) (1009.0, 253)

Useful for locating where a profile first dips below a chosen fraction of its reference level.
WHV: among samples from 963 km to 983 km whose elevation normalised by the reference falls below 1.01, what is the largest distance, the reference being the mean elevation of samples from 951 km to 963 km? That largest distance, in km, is 981.0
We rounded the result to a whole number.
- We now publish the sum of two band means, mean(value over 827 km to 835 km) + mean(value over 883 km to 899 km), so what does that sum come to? 504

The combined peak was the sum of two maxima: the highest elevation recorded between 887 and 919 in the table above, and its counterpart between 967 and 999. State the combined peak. 512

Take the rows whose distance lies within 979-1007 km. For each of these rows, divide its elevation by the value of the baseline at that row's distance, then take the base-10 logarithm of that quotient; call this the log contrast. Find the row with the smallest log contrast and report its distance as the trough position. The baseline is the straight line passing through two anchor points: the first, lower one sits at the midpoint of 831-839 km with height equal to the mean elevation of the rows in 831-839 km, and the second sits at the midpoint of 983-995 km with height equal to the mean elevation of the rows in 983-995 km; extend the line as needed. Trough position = 981.0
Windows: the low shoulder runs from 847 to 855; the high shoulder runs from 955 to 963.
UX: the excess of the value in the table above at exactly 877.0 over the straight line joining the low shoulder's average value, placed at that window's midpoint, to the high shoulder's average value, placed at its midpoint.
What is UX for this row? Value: 17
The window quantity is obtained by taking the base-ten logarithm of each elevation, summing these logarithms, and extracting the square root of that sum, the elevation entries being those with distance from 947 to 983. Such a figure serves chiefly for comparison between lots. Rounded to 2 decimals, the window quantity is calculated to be 4.57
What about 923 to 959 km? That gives 4.70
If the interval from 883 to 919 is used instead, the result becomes 4.65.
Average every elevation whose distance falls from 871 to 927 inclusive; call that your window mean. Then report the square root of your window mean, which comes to 15.8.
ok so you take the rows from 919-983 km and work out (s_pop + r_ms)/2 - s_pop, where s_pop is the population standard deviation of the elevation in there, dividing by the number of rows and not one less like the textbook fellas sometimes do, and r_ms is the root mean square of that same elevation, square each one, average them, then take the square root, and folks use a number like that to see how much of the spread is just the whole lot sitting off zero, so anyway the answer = 99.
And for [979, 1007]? 116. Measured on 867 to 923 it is 119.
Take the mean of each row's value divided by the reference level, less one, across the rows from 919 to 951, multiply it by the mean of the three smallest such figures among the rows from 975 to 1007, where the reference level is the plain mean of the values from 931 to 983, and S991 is -0.027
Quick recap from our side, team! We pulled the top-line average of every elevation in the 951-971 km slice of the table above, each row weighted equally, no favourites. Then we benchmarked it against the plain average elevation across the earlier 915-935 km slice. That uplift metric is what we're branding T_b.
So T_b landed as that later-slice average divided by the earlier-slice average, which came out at 0.80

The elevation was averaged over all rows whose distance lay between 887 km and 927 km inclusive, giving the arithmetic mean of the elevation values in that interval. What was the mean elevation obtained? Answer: 254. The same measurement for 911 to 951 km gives 282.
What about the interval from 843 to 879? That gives 224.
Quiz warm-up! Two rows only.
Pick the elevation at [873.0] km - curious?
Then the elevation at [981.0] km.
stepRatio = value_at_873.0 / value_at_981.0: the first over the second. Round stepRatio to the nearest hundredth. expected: 1.09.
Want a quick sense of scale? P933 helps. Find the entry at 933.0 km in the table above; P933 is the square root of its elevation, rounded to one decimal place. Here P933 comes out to 17.2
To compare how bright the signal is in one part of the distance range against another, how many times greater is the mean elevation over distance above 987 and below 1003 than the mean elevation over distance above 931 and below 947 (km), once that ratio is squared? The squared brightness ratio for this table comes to 0.7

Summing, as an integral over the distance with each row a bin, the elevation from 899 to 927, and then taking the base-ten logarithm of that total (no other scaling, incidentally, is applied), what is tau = 3.85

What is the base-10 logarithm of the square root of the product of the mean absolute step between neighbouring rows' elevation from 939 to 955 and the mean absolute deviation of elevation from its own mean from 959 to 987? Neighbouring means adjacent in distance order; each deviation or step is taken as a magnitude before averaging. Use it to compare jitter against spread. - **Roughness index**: 1.4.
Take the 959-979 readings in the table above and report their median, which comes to 176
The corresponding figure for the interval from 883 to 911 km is 252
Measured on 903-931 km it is 255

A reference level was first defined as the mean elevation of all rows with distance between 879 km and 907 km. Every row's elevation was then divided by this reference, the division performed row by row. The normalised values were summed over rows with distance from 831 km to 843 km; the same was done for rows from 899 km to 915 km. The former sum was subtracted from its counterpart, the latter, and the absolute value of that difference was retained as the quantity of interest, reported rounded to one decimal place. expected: 1.0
